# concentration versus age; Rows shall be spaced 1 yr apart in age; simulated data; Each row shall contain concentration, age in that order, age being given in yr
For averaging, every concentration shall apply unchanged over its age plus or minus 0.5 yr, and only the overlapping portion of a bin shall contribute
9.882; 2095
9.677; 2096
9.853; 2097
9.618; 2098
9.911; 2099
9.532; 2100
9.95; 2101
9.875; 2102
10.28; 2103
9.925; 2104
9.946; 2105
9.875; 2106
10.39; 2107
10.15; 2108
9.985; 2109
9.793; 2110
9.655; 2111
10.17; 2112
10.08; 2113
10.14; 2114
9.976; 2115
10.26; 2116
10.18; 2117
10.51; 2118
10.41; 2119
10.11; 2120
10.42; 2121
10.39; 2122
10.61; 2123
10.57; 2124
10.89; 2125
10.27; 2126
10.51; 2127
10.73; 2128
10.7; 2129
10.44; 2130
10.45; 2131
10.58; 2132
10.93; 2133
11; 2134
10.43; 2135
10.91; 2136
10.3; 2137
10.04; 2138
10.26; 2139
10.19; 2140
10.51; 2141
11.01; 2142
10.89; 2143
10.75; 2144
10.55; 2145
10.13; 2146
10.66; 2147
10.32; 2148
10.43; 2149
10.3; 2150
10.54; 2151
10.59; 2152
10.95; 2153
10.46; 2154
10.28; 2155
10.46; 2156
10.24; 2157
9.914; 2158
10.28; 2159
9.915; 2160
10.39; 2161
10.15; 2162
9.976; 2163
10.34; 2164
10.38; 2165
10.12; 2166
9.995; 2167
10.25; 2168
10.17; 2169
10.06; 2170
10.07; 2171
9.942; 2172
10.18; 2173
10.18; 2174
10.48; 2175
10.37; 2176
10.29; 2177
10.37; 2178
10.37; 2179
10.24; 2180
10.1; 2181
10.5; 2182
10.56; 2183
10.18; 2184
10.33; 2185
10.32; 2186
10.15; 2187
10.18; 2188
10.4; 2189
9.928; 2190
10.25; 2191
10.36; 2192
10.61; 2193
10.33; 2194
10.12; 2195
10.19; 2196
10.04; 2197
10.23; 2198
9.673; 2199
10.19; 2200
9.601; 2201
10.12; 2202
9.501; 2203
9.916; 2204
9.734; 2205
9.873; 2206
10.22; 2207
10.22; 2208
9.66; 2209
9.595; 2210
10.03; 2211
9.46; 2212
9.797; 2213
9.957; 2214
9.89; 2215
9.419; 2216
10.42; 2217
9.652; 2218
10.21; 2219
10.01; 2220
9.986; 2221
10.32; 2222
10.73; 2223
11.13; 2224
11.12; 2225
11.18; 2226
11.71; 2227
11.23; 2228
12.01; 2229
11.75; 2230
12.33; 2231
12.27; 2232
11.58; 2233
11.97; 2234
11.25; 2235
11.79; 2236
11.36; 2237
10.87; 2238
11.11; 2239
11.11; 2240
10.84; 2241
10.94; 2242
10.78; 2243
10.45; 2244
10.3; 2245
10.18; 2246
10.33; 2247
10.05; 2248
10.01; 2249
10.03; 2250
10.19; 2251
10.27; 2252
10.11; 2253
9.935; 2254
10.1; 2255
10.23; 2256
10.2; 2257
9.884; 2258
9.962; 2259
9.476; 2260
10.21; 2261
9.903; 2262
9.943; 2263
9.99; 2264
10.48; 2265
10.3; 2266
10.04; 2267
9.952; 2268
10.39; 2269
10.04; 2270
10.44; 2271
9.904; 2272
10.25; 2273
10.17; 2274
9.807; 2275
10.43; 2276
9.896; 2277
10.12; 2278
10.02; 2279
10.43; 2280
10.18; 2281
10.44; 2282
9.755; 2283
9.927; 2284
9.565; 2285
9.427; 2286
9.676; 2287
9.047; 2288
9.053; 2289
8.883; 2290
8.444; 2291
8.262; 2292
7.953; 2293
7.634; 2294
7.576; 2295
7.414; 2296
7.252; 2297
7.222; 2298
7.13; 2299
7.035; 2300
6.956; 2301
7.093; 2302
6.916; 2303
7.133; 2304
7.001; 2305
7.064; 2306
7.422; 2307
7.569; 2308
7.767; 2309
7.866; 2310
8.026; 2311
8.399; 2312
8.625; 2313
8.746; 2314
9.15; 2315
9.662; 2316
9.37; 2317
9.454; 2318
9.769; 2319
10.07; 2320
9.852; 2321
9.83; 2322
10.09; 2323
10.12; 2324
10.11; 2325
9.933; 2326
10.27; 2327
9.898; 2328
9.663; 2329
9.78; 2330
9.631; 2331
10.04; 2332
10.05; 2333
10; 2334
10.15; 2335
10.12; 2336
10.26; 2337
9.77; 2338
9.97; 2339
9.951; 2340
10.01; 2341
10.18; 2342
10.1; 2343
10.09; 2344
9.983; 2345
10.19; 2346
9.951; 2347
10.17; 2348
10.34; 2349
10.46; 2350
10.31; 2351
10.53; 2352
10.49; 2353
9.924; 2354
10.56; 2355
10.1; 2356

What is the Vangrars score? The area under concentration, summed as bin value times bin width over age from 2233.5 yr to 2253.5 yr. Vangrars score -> 214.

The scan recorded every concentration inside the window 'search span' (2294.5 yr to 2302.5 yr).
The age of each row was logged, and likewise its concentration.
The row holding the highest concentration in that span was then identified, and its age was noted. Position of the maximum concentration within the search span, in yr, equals 2295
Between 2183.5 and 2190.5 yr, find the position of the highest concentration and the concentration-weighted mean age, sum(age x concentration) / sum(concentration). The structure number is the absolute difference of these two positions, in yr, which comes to 2.0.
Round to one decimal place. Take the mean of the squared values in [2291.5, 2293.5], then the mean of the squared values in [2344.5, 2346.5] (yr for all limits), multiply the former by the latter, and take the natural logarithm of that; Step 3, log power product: 8.8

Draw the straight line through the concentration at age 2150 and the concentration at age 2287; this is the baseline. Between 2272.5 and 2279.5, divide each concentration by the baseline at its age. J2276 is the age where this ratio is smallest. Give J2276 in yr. 2275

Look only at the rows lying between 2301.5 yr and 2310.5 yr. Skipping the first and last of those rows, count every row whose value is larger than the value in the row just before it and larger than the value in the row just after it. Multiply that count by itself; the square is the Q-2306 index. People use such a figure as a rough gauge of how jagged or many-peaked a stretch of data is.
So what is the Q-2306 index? 1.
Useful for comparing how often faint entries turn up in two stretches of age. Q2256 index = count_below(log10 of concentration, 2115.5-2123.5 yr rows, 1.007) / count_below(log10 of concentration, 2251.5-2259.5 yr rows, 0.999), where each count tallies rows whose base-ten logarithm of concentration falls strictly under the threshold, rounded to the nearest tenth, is 0.3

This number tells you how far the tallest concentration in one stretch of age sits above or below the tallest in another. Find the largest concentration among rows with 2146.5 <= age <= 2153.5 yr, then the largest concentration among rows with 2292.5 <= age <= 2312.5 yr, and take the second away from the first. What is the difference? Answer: 2.6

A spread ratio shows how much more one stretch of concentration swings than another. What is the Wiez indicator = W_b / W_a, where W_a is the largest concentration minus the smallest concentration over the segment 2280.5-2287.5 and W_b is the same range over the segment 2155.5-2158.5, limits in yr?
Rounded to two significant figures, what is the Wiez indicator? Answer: 0.54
